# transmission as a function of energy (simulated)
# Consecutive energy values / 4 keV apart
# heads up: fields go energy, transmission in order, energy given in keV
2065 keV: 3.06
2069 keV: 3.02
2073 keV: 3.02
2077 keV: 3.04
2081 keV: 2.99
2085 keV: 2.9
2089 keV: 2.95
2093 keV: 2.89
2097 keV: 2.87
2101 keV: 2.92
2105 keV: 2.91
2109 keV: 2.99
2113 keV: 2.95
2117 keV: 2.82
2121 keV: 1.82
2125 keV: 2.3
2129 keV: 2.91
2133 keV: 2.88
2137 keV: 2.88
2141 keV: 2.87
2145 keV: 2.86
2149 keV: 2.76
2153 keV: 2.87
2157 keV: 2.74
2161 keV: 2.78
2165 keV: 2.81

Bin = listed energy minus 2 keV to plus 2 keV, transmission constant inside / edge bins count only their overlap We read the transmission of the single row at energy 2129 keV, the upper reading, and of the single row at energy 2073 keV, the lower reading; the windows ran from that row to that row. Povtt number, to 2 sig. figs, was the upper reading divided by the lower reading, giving 0.96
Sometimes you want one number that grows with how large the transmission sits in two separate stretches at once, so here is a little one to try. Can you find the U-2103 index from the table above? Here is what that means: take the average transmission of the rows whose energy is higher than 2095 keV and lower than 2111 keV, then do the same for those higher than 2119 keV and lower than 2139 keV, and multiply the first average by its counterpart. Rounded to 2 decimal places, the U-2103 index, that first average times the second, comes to 7.48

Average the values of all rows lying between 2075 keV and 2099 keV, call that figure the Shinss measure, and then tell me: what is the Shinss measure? 2.94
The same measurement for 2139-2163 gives 2.81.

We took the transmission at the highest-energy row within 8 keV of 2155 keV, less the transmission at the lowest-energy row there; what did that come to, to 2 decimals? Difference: 0.02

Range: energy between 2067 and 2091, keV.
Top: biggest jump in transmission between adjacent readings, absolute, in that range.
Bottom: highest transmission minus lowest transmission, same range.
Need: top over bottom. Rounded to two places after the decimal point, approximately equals 0.64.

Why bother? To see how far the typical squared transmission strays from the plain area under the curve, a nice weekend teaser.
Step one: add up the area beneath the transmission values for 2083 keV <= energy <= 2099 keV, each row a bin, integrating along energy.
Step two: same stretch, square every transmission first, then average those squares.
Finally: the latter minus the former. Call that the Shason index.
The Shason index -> -38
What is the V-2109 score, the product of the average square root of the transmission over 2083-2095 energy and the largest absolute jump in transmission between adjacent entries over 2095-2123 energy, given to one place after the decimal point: 1.7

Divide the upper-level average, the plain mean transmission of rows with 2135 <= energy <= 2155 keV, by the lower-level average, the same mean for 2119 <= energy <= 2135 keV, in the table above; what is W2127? 1.15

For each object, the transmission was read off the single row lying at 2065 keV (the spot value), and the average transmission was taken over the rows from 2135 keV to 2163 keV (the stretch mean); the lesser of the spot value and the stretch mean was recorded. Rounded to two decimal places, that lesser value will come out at 2.82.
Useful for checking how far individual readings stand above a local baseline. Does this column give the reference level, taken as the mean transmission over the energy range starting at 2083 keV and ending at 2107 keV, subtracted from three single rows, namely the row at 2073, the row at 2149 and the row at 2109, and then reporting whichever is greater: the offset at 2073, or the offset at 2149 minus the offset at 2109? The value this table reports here 0.11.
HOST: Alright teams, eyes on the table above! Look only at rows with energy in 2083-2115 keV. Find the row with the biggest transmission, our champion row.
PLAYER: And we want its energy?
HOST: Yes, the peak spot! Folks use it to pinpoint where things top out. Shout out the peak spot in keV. 2109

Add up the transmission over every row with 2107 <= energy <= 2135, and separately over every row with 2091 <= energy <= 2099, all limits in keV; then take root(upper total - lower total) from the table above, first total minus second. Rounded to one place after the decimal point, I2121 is 3.6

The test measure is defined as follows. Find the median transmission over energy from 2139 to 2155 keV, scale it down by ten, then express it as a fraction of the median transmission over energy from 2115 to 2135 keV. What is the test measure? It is 0.102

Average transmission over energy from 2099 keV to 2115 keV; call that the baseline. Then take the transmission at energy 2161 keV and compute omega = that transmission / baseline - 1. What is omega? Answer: -0.06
